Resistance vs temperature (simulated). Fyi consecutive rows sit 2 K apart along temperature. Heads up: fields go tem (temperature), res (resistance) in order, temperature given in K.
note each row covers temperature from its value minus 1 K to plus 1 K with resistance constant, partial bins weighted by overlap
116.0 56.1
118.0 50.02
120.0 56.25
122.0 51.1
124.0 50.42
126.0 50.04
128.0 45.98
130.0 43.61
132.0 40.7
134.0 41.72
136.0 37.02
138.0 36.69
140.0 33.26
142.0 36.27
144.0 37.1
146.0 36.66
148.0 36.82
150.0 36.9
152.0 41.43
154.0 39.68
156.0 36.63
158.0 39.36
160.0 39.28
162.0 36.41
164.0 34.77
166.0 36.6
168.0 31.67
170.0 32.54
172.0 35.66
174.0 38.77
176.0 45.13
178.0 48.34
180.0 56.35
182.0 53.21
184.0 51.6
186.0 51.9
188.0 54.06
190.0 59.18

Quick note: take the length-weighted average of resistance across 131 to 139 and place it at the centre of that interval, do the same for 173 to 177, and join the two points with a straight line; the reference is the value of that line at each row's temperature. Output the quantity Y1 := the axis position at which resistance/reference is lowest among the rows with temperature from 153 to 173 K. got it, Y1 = 168.0 K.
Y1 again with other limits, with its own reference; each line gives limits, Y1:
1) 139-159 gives 140.0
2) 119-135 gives 132.0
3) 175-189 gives 176.0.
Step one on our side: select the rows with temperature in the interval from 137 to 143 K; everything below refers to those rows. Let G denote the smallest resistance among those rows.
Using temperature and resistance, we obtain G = 33.26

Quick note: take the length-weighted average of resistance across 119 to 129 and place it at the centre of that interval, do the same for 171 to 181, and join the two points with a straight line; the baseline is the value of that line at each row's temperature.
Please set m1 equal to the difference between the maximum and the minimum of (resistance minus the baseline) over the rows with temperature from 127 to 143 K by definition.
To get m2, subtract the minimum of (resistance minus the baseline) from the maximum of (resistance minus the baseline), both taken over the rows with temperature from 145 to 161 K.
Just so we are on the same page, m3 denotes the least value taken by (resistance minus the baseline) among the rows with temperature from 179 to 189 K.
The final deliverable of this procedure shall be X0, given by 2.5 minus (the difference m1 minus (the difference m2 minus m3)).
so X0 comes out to -11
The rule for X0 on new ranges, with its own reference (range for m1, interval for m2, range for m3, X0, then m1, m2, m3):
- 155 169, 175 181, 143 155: 19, 6.7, 11.7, -12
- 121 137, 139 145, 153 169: 8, 12.5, 4.3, -14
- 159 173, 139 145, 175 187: 0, 6.7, 4.3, 0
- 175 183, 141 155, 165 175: 11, 11.7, 6.3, -14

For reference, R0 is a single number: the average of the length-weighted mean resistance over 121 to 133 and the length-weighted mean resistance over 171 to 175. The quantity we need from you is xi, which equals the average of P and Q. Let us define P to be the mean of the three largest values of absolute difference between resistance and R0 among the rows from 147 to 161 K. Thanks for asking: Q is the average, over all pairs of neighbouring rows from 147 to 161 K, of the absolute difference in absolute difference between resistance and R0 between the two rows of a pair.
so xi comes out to 3.7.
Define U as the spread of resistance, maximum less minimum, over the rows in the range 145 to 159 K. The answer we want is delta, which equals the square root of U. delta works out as 2.2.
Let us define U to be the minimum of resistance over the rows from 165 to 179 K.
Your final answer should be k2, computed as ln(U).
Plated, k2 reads 3.46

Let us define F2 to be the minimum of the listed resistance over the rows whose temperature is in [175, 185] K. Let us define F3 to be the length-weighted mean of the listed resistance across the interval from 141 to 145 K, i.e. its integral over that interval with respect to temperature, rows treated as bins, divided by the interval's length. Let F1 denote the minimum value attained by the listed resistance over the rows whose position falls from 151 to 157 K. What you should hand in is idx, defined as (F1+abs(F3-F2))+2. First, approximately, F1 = 36.63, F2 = 45.13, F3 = 36.7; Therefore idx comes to 47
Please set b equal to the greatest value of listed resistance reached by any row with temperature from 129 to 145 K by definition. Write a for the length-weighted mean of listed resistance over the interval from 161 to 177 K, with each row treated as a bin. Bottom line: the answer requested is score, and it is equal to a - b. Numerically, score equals -7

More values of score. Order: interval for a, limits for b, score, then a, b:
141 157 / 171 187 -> -19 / 37.7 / 56.35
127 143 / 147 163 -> -2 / 39.4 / 41.43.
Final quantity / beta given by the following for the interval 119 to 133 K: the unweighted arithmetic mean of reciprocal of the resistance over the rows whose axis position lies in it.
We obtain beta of 0.0209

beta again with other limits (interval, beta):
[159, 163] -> 0.0265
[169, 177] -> 0.0267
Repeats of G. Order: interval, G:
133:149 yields 33.26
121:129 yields 45.98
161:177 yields 31.67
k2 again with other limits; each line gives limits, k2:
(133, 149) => 3.50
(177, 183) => 3.88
